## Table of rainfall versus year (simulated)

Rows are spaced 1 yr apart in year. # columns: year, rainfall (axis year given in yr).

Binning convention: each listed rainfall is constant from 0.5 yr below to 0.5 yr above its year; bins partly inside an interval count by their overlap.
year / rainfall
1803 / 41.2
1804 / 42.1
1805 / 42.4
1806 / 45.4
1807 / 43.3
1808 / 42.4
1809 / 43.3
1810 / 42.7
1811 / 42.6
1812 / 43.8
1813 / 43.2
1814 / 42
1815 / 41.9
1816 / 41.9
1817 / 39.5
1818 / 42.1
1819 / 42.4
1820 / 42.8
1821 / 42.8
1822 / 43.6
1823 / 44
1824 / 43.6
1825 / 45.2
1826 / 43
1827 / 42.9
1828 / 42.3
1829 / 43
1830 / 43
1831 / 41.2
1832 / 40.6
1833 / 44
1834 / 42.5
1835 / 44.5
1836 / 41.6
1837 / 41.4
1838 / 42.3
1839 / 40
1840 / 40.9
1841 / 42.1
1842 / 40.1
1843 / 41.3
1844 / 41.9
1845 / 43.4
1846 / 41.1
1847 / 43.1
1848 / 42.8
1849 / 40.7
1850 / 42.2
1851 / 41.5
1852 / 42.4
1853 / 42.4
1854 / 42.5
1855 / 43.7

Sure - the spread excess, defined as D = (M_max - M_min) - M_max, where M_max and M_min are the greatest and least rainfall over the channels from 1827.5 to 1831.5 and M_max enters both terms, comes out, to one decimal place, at -41.2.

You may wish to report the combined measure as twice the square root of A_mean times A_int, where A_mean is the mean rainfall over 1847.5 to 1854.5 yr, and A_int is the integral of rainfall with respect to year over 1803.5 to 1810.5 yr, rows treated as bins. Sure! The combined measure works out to 225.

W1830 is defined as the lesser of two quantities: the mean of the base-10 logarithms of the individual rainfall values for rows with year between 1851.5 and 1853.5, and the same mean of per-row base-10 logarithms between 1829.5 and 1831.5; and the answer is 1.62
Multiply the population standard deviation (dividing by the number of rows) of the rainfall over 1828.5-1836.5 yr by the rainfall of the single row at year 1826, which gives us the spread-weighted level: 54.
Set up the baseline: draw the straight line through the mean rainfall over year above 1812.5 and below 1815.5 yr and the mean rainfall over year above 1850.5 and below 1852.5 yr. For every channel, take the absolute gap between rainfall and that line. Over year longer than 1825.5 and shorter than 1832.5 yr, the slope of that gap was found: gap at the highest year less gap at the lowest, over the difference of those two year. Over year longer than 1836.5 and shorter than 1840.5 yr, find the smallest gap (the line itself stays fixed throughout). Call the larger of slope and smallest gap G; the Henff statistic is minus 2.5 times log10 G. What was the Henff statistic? 1.7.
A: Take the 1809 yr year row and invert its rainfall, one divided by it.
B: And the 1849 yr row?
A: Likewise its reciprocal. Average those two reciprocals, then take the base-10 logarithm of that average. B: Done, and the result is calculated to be -1.623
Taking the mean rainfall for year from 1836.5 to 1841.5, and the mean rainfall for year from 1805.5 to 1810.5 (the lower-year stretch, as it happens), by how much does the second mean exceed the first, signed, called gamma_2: 2.08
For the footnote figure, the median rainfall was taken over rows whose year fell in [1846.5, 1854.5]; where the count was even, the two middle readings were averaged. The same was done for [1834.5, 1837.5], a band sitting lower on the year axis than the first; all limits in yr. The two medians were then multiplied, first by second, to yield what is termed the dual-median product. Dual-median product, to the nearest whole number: 1764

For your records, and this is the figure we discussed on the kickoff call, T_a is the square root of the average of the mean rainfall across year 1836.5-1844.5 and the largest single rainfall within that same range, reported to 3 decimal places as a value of 6.463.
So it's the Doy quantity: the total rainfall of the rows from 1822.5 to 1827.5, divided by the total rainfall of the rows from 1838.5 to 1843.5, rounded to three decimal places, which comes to 1.070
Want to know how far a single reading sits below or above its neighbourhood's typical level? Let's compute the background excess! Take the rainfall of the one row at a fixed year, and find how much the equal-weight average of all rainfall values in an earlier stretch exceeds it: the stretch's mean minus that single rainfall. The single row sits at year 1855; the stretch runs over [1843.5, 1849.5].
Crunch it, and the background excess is -1.5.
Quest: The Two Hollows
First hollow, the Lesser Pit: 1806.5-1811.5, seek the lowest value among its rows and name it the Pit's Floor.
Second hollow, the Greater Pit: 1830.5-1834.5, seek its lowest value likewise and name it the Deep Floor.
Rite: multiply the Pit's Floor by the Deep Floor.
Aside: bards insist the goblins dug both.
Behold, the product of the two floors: 1721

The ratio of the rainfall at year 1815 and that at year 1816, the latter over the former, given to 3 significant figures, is 1.00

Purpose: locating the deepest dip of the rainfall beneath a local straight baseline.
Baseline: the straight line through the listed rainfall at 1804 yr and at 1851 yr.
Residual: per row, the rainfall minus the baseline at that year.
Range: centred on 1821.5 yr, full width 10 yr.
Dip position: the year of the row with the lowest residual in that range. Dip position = 1817 yr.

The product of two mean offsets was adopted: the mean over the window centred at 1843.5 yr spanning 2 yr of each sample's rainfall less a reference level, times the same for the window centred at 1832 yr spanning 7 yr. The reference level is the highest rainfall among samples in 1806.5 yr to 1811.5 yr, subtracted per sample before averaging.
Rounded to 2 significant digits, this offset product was 1.0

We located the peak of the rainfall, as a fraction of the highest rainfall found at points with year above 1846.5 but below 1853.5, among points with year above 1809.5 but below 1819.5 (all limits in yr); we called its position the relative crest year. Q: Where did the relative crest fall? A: 1812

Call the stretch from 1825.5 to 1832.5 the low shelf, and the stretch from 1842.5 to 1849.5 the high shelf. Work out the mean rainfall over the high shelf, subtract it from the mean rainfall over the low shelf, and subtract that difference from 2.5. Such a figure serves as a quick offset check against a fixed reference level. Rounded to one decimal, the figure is 2.3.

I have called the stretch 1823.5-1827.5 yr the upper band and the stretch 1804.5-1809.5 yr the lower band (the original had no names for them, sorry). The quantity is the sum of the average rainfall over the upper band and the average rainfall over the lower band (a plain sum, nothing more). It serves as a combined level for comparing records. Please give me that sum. 87.0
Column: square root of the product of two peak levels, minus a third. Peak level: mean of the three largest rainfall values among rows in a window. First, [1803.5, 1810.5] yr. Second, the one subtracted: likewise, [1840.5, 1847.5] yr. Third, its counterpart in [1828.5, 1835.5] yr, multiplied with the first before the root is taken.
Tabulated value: 1.0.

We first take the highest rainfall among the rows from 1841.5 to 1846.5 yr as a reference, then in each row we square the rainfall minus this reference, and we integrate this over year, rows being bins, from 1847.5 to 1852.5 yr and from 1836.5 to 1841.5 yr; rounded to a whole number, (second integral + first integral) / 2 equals 19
